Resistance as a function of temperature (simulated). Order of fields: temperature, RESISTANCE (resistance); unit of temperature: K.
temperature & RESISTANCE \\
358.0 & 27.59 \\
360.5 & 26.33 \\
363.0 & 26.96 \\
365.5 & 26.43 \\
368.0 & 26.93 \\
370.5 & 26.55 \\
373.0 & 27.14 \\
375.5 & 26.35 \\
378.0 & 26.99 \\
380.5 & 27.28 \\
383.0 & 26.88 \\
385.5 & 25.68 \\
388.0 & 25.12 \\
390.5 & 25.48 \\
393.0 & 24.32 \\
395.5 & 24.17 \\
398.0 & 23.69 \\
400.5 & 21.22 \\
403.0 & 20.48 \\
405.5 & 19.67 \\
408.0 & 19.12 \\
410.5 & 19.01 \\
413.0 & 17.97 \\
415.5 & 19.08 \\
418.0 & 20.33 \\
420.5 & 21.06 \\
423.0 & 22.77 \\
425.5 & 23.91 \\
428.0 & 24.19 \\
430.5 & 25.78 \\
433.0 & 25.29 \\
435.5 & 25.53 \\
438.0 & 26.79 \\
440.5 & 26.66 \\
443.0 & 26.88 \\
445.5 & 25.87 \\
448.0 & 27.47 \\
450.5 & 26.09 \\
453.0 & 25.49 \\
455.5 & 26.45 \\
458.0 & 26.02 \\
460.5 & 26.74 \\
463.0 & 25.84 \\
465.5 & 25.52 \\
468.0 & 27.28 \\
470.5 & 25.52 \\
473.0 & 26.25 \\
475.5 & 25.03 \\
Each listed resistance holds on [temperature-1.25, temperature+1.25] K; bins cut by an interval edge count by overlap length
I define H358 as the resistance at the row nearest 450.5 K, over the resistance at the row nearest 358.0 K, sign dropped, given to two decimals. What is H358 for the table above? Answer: 0.95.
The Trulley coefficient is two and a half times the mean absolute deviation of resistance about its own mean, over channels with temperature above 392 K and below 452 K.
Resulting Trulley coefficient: 6.6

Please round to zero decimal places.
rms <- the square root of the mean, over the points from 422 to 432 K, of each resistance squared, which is 24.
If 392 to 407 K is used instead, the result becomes 22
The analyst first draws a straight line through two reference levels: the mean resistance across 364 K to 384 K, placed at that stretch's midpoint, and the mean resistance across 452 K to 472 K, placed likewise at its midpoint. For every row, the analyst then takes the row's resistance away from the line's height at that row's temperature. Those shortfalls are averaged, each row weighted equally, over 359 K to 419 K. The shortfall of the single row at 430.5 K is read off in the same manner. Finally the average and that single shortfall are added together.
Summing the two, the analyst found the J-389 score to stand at 3.4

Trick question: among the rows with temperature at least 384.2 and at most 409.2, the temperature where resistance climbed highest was 385.5 K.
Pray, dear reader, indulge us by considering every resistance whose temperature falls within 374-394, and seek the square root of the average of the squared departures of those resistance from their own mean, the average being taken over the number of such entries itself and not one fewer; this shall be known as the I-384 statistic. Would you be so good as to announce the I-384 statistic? 1.0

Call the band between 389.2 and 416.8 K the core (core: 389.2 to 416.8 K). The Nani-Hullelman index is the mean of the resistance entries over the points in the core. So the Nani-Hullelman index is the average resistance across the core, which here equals 21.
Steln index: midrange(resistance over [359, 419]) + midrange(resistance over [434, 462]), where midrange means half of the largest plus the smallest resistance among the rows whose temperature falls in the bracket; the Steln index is 49.1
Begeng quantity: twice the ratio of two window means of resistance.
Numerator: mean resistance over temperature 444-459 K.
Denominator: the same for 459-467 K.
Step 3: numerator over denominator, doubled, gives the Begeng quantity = 2.0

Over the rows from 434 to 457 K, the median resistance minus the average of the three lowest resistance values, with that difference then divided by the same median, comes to 0.03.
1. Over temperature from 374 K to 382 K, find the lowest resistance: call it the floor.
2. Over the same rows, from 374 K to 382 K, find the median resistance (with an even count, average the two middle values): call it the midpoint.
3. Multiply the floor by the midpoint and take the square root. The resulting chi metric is 26.7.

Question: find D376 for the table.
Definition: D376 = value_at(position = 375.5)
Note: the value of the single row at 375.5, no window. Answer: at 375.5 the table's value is 26.35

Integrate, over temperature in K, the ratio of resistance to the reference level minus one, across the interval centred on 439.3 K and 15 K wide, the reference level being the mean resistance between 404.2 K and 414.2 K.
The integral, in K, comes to 5.7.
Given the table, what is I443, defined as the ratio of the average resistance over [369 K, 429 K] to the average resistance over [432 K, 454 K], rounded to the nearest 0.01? 0.89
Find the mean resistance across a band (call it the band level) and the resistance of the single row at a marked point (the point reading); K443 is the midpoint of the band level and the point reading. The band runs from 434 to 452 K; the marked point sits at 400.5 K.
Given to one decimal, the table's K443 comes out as 23.8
